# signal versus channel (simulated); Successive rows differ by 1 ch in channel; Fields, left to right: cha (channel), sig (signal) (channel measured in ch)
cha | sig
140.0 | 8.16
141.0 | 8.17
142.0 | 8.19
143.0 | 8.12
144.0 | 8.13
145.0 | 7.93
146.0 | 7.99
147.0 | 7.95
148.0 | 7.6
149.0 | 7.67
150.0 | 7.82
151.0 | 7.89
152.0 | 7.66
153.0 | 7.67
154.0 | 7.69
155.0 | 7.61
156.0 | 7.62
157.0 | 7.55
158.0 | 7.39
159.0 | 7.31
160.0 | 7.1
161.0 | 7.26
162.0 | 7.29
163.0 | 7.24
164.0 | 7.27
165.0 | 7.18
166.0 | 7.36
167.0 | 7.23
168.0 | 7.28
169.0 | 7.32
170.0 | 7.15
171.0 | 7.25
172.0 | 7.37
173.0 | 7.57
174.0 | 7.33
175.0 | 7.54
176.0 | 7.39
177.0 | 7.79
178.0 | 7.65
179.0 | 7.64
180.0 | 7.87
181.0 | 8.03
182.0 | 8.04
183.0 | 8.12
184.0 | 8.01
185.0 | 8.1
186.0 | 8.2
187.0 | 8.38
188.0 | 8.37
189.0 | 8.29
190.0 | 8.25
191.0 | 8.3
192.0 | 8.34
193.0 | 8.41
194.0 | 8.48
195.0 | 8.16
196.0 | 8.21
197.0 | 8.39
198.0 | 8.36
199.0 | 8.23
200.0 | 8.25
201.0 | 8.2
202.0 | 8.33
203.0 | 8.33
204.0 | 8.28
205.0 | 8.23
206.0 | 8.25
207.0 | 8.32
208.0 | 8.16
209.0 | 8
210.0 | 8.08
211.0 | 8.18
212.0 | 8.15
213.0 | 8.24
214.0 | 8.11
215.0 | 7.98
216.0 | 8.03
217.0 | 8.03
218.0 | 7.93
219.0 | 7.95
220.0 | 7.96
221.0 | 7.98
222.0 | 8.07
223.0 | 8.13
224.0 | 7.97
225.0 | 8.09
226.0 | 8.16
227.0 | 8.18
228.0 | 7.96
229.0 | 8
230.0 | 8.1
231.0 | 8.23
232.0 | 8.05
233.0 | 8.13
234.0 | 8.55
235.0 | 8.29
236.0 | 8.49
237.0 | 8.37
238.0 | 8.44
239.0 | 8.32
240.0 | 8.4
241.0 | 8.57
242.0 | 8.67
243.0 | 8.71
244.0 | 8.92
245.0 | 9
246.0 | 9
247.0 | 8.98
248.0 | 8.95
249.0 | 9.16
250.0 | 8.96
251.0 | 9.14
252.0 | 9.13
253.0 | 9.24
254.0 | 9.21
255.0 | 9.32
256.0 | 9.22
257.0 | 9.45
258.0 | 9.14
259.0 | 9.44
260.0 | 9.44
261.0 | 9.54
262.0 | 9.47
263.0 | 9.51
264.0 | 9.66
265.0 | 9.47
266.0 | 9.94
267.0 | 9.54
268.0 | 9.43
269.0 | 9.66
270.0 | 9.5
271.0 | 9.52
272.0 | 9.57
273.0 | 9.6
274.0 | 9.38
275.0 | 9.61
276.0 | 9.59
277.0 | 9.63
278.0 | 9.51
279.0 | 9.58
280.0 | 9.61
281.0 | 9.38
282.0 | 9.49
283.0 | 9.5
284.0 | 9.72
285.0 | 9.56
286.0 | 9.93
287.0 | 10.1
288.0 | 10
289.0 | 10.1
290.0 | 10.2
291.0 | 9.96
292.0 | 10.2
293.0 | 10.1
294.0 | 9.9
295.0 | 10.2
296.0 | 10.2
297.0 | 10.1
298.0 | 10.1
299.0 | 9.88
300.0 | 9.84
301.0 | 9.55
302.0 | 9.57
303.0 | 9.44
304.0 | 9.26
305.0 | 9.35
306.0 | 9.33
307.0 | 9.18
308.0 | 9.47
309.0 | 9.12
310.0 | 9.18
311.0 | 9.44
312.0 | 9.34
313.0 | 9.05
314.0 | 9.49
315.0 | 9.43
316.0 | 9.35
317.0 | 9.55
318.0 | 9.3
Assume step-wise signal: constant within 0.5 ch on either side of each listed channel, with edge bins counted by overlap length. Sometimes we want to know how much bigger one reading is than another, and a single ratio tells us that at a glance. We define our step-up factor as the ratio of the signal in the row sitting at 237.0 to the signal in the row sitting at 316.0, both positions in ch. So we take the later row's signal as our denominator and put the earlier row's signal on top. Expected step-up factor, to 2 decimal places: 0.90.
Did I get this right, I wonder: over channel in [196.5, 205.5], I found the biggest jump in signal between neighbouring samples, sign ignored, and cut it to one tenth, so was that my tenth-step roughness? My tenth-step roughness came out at 0.013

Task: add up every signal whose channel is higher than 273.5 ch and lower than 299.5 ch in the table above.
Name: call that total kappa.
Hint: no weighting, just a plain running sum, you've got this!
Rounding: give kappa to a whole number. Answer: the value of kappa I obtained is 256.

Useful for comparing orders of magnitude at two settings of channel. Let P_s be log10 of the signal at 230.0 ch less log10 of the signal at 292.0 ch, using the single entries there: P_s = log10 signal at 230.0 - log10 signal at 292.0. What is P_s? -0.10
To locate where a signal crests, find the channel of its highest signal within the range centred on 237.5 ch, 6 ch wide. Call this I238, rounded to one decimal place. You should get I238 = 236.0 ch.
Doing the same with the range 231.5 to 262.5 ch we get 261.0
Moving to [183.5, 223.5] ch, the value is 194.0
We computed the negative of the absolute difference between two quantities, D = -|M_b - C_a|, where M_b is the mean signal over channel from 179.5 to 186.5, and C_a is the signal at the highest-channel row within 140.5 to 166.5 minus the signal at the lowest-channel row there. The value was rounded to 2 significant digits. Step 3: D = -8.9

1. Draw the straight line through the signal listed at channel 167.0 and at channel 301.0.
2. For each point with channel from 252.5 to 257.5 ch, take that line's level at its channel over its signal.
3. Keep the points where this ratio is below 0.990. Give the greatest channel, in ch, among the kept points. 257.0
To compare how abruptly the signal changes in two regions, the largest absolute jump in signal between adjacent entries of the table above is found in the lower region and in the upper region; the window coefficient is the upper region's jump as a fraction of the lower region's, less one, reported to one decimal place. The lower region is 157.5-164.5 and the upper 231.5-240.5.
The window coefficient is 1.0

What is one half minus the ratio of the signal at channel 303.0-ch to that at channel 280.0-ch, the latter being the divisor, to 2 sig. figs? -0.48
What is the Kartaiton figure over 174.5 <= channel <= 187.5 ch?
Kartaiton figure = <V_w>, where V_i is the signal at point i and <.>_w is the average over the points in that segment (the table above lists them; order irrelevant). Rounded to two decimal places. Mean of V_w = 7.90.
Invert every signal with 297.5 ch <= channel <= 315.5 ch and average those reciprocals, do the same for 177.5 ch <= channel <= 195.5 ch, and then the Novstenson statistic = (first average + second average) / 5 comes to 0.0458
